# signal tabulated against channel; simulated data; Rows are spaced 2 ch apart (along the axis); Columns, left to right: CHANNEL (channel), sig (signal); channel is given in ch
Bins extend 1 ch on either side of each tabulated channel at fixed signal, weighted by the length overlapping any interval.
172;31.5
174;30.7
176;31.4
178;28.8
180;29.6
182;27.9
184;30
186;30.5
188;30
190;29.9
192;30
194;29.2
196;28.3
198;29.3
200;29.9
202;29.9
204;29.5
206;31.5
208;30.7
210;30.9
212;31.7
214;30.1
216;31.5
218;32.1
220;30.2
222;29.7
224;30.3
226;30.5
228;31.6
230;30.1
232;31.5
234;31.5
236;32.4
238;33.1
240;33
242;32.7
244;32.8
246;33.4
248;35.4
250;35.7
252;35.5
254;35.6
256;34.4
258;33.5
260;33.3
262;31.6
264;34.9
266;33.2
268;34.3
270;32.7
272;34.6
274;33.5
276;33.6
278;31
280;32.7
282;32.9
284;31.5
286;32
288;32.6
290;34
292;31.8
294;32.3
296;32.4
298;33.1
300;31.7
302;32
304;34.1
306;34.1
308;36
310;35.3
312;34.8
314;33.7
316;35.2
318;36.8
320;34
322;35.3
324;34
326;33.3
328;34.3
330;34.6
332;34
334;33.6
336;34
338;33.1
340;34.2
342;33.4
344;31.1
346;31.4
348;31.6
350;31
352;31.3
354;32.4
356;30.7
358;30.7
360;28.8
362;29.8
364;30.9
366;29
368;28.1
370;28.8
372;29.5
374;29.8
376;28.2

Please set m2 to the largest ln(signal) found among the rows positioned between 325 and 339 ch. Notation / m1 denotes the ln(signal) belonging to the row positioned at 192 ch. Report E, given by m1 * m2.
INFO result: 12.1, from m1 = 3.40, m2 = 3.54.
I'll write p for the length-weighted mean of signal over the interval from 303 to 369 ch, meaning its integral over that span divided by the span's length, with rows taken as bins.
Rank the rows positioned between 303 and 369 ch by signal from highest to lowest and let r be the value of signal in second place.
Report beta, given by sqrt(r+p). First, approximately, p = 32.9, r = 36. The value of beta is 8.30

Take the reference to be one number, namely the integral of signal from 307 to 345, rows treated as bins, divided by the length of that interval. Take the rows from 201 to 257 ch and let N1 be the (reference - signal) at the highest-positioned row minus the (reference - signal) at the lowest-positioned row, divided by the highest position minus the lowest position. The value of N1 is -0.083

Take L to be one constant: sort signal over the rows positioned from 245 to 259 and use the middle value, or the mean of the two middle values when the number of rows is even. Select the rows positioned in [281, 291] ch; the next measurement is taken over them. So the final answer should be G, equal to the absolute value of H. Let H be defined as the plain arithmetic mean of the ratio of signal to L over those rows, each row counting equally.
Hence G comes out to 0.92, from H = 0.92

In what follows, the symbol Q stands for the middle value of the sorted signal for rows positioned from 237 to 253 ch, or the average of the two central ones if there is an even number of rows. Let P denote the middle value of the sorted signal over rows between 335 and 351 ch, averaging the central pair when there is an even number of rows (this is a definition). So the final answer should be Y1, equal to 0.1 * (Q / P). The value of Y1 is 0.103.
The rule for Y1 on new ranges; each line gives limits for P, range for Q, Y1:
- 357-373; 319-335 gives 0.116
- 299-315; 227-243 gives 0.094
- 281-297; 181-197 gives 0.093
